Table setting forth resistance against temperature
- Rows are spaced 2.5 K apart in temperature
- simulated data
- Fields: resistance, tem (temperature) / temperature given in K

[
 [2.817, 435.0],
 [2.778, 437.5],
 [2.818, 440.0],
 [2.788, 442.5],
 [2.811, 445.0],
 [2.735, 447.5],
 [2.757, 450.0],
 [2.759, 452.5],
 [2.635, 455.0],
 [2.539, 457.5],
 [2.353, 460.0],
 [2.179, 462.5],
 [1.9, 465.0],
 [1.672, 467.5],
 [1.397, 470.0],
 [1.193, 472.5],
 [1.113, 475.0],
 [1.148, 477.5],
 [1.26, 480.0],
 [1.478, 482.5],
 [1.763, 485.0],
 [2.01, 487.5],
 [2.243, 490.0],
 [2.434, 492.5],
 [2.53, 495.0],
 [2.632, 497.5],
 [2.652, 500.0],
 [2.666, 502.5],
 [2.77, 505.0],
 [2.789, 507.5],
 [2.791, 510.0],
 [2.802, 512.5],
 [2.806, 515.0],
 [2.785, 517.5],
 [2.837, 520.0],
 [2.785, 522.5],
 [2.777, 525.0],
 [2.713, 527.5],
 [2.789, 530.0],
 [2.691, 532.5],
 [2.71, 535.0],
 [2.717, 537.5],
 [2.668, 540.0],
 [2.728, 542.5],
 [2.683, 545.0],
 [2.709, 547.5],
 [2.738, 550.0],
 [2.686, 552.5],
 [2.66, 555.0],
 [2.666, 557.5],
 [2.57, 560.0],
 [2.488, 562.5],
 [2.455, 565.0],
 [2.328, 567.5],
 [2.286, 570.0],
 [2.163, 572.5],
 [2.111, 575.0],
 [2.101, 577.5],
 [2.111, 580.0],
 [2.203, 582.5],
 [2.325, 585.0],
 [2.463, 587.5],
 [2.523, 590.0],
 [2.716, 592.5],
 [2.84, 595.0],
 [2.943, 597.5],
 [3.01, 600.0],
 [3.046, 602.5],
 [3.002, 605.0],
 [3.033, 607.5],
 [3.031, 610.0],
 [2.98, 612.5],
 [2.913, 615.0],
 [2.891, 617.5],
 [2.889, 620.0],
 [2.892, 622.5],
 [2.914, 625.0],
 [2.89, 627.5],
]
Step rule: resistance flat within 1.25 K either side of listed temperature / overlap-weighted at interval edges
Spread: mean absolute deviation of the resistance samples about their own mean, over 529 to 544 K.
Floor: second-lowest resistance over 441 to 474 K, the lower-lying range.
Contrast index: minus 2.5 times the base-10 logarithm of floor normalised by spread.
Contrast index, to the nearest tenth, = -4.3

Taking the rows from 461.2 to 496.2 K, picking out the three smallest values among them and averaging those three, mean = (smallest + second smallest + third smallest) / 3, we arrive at 1.2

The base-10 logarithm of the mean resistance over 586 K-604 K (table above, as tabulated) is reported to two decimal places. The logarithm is 0.45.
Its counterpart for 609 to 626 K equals 0.47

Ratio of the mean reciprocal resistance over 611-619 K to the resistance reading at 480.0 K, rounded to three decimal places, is 0.271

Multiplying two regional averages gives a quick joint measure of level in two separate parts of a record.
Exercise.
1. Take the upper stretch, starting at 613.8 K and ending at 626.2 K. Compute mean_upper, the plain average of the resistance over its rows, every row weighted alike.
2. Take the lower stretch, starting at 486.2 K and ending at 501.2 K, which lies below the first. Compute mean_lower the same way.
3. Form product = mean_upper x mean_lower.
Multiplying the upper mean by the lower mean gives 7.0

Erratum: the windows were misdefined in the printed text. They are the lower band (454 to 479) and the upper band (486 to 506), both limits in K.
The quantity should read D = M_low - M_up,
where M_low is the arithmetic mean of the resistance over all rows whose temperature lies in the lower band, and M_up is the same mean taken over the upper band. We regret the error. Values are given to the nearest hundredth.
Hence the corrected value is -0.68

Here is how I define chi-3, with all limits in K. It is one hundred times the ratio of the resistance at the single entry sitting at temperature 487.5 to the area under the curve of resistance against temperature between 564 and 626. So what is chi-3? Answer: 1.2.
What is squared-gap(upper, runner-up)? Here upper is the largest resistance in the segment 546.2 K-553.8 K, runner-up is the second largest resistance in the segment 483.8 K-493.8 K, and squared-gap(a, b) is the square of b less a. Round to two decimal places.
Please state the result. 0.25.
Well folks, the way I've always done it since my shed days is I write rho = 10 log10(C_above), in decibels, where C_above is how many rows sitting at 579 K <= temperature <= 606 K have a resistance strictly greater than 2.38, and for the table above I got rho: 9.0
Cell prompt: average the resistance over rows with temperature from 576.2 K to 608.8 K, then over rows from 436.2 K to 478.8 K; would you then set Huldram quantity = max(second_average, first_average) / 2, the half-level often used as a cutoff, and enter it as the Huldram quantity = 1.32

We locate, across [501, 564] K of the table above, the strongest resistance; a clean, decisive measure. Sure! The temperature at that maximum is 520.0 K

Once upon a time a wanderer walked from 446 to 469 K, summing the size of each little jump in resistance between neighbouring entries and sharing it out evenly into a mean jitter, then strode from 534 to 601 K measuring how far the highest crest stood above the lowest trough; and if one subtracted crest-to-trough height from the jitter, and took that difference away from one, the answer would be 1.77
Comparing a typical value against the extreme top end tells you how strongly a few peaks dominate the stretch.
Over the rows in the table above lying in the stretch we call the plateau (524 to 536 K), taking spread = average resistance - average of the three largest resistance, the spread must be -0.02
